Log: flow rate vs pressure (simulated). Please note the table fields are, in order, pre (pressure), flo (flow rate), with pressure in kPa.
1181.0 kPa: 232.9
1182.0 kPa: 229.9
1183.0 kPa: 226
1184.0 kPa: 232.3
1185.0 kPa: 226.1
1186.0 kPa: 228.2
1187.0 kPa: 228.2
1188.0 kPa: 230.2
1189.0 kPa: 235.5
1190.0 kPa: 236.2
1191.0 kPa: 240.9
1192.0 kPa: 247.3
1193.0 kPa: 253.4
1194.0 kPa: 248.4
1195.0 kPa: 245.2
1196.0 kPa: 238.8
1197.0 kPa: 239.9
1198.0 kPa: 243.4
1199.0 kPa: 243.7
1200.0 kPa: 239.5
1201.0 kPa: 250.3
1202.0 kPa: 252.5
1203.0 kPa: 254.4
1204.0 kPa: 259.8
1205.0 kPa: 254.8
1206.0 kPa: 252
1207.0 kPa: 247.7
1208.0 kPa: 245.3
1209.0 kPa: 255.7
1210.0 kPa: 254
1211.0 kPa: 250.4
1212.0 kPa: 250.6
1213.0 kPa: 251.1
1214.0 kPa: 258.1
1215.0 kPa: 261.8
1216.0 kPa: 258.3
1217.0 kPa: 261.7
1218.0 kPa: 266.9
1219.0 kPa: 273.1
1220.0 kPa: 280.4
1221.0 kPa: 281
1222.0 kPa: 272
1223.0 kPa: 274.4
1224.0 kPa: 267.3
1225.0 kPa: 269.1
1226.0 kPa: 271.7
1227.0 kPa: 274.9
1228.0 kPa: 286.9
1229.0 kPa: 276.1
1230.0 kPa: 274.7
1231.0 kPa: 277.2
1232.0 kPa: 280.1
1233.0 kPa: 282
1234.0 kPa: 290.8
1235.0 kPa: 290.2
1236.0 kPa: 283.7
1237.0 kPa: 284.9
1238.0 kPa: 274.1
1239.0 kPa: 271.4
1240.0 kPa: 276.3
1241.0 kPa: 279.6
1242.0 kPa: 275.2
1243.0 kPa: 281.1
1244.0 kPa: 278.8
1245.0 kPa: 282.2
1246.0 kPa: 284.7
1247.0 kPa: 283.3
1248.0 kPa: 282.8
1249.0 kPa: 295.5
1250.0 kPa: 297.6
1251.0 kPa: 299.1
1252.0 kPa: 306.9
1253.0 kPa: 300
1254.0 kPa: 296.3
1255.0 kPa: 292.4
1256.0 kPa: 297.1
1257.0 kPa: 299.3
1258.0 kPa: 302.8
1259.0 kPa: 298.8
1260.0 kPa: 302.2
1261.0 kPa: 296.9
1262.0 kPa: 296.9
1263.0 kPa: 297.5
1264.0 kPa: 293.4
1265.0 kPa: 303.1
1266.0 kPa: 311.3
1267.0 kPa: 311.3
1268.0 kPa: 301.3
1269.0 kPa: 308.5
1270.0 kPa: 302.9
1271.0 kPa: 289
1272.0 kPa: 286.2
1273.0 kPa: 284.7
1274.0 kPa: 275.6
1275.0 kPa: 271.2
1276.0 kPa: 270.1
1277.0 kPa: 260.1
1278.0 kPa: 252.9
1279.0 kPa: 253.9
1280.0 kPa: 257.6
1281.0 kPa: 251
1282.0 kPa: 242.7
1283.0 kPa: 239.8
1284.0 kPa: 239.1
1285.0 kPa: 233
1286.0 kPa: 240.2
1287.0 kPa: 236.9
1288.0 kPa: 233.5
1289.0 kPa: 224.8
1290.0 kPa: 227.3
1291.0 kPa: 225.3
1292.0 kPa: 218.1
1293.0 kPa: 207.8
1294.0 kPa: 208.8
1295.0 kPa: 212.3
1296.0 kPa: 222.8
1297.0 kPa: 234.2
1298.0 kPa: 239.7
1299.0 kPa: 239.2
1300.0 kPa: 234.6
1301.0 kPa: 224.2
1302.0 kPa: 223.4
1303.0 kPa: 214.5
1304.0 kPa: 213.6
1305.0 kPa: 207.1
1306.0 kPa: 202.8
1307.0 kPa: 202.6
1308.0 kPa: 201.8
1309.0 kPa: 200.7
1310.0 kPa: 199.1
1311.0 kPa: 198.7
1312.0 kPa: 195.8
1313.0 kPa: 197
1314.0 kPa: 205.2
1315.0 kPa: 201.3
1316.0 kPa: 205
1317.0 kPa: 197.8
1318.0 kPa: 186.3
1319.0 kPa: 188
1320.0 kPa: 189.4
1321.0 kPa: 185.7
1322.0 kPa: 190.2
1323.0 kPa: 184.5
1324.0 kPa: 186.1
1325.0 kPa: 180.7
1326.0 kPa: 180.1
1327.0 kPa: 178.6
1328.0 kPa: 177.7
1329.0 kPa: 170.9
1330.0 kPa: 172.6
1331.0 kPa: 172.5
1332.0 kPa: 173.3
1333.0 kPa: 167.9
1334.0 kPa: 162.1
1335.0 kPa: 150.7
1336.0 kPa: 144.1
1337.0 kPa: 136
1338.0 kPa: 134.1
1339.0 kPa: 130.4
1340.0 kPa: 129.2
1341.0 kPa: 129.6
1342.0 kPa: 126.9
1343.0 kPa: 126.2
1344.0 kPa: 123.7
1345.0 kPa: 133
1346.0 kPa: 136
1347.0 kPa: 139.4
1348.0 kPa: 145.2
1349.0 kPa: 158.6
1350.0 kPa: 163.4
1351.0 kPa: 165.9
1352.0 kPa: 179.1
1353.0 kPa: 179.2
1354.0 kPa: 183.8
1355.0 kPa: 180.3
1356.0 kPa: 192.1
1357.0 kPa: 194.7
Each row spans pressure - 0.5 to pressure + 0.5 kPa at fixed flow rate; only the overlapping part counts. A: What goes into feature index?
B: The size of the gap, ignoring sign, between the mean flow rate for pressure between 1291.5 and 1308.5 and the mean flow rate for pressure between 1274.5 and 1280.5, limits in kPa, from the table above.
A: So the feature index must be 43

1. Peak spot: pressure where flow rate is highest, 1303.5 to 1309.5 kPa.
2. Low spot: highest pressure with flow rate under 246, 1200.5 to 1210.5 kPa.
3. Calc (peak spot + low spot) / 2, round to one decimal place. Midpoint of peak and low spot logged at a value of 1256.0 kPa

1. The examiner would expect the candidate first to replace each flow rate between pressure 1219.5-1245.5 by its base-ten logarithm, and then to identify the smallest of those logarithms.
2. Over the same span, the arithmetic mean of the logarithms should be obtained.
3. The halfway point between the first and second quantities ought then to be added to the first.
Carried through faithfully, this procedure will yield 4.86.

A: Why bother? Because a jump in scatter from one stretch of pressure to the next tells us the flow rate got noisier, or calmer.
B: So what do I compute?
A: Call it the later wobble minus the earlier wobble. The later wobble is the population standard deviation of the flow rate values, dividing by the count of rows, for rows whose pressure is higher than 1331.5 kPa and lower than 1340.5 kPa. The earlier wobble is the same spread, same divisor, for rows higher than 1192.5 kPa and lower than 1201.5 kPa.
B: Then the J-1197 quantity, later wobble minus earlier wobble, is 11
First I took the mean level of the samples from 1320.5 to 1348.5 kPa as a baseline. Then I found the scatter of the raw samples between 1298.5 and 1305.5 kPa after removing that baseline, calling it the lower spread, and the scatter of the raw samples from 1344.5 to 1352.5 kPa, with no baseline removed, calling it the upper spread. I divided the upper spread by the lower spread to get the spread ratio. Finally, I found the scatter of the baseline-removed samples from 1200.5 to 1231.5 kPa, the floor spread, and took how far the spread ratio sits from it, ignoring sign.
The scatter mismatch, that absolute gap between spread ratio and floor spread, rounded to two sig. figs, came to 10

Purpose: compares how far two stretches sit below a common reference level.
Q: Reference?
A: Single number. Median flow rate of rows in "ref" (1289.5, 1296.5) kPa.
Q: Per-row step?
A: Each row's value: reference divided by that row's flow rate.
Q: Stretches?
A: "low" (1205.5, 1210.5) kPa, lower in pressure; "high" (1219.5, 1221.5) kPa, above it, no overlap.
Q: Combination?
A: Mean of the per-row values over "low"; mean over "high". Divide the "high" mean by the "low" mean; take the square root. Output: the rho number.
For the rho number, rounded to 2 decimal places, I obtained 0.95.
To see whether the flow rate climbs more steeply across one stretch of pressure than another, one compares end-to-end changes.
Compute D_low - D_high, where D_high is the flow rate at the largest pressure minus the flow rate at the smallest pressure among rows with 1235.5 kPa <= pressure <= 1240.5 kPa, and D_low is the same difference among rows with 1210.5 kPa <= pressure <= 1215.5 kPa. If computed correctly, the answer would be 19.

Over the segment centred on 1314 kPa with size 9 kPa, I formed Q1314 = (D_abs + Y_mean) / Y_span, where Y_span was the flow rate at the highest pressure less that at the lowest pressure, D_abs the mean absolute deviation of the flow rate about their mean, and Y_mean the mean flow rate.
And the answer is -16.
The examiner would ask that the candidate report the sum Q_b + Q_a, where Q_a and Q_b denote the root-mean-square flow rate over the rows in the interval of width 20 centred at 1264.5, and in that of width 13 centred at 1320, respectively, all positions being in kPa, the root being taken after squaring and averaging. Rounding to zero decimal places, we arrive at 489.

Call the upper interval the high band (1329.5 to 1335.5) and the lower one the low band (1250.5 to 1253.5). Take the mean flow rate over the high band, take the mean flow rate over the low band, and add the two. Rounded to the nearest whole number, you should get 469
